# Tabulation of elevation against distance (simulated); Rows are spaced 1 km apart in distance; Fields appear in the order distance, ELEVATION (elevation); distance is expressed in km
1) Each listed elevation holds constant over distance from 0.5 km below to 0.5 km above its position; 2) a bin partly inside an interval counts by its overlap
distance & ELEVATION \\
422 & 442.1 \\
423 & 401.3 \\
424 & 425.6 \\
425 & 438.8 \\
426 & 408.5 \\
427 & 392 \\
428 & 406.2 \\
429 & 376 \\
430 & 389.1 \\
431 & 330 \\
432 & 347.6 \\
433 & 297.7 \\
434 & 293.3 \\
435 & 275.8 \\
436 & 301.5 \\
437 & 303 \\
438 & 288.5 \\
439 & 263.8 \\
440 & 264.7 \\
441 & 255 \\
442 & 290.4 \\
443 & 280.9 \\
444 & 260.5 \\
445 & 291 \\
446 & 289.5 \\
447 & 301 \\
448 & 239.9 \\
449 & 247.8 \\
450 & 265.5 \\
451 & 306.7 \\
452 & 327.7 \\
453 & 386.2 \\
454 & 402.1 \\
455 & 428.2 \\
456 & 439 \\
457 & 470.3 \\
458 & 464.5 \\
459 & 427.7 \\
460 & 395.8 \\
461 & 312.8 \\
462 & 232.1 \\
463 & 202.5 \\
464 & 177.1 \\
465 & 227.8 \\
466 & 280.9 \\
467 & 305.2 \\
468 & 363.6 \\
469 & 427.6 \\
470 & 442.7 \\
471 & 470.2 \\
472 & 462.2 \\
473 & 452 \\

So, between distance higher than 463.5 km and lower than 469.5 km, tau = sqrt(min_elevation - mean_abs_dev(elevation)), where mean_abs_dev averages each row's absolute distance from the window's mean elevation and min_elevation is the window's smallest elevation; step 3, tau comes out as 10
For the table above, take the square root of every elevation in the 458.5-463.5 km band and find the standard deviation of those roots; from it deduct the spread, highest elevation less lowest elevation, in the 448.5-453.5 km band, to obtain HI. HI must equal -136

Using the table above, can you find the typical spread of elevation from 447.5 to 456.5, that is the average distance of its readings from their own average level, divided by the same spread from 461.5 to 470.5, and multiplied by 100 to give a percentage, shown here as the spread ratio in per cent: 85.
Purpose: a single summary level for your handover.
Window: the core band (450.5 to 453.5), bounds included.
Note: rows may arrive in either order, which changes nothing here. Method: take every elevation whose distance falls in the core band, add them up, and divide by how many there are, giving 340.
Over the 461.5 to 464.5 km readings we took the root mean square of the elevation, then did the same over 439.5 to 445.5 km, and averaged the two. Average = 240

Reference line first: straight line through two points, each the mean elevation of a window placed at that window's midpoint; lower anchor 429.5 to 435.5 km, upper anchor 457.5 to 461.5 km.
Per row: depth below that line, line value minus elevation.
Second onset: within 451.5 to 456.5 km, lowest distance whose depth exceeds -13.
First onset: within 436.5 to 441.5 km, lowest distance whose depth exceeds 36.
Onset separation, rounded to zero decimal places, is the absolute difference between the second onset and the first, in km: 14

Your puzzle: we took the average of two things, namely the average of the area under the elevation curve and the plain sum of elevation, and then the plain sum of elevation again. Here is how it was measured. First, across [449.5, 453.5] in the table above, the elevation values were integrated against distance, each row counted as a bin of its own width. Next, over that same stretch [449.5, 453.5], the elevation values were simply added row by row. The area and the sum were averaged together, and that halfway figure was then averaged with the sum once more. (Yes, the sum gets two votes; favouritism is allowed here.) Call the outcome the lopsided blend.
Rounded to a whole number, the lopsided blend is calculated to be 1286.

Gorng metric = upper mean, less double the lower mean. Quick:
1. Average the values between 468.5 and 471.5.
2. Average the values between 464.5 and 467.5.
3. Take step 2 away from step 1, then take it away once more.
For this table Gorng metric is -96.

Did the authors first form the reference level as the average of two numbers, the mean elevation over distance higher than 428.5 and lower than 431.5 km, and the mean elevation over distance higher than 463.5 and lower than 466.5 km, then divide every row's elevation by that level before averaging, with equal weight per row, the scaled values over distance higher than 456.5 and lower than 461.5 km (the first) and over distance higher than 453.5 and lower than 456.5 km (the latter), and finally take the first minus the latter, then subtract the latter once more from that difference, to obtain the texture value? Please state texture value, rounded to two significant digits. -1.5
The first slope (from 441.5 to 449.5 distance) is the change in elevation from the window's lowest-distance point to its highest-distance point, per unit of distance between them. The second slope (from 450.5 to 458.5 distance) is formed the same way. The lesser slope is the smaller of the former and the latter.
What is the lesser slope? -6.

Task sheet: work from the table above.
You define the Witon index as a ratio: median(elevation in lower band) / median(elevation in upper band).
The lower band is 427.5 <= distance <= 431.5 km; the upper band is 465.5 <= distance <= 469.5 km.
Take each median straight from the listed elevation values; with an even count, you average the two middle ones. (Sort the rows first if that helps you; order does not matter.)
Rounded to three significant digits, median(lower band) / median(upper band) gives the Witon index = 1.14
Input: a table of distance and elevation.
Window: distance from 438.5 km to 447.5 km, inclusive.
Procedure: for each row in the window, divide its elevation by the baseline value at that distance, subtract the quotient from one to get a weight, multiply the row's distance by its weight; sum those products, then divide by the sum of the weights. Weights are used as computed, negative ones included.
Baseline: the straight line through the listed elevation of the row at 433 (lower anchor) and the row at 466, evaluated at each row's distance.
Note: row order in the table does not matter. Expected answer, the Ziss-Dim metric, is 440.8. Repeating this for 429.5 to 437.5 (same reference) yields 430.6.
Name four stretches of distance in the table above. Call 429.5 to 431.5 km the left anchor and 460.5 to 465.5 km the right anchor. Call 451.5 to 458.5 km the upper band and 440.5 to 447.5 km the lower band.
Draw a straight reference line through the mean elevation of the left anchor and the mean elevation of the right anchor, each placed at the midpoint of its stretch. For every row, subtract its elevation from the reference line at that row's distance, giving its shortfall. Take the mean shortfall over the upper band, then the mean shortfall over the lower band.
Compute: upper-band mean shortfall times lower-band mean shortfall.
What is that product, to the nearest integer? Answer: -3826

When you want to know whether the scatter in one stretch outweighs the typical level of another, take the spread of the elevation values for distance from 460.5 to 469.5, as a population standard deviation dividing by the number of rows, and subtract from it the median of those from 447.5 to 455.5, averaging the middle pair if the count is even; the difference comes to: -241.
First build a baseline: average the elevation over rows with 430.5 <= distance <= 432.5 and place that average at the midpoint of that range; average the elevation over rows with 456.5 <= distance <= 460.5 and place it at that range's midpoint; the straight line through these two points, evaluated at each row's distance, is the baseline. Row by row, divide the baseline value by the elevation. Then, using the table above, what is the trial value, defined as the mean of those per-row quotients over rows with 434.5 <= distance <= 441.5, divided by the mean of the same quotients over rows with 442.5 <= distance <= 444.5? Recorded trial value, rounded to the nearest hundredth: 0.92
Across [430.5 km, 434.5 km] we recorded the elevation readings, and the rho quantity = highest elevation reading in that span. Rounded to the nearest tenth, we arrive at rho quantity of 347.6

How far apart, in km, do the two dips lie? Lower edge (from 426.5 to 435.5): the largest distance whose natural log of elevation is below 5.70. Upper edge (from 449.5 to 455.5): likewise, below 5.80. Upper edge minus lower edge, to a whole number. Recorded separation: 17 km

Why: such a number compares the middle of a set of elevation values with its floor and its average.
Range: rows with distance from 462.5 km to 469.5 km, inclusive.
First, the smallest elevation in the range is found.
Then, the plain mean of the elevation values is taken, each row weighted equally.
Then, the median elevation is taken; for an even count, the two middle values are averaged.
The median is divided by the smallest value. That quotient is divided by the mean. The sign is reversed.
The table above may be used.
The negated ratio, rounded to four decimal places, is -0.0056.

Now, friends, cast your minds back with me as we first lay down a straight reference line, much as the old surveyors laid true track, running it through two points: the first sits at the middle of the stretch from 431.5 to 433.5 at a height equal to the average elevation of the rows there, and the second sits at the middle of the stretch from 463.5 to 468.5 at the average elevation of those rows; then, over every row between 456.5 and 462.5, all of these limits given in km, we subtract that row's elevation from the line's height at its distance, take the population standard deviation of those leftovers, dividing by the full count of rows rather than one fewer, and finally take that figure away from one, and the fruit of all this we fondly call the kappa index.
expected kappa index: -82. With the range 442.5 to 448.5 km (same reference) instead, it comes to -19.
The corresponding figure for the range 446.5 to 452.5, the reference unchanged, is -33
